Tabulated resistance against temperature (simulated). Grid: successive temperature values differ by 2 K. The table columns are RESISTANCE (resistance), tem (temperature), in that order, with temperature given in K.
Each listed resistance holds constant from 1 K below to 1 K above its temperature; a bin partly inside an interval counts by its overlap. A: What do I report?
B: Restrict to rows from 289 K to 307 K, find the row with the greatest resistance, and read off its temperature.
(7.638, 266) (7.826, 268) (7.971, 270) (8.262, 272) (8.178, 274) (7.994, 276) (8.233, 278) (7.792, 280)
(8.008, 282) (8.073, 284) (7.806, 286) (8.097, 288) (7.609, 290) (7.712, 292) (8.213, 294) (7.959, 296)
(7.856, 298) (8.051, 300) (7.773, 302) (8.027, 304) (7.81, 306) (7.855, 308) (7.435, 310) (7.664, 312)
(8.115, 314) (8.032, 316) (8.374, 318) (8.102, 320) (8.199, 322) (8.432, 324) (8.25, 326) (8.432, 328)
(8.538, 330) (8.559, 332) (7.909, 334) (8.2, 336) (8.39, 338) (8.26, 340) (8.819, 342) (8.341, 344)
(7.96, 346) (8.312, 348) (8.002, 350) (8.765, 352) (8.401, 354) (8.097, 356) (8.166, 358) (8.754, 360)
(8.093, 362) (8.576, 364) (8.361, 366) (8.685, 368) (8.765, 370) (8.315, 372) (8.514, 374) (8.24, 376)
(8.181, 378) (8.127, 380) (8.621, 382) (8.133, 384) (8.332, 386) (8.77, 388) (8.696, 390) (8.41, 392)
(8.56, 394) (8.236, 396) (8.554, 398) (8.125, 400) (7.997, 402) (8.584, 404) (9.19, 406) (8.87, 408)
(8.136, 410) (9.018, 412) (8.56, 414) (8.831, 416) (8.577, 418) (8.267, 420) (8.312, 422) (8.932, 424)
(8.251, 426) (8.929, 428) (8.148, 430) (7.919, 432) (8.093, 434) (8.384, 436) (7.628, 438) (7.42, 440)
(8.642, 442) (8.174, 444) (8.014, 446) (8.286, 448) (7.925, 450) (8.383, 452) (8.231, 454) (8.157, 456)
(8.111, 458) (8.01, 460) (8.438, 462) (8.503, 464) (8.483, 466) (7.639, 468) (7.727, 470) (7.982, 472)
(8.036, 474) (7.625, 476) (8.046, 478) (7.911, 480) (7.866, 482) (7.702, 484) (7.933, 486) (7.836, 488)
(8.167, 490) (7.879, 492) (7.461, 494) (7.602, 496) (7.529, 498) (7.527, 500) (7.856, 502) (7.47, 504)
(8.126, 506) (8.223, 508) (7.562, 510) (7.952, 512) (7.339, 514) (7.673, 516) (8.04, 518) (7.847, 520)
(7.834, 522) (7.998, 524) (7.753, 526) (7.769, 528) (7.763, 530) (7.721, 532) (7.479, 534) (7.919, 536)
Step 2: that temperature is 294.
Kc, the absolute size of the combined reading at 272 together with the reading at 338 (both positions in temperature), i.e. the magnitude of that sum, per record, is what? 16.7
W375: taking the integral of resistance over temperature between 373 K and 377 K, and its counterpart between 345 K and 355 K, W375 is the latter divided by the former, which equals 2.5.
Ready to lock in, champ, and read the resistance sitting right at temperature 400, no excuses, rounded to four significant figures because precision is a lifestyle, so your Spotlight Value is 8.125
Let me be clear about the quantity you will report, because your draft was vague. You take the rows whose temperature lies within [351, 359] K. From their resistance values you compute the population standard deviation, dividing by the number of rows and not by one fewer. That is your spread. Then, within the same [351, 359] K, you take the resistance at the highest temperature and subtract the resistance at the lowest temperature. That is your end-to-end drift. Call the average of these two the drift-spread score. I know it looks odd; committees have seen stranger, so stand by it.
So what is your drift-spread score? -0.17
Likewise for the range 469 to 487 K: 0.17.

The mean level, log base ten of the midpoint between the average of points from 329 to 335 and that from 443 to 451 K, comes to 0.915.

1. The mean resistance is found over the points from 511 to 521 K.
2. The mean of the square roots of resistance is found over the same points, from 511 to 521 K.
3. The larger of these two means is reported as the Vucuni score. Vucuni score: 7.8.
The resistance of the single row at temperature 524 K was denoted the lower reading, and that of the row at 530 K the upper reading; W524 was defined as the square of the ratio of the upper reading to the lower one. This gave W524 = 0.94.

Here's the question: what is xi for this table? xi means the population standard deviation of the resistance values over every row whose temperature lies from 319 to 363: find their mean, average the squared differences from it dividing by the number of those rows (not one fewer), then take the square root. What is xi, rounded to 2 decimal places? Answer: 0.25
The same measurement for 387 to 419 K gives 0.32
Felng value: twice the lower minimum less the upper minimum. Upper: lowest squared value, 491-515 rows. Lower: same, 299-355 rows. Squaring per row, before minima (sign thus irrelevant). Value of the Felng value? 57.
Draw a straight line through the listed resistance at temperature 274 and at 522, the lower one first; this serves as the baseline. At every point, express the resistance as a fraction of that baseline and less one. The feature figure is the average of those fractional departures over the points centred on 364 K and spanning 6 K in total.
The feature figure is 0.04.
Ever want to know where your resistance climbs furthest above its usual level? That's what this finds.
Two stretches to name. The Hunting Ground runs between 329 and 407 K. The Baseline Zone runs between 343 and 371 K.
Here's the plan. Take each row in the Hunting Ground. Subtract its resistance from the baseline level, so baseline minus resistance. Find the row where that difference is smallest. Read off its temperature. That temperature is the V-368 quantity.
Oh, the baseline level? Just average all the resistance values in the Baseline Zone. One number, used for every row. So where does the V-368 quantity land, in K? 406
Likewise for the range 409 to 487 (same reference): 412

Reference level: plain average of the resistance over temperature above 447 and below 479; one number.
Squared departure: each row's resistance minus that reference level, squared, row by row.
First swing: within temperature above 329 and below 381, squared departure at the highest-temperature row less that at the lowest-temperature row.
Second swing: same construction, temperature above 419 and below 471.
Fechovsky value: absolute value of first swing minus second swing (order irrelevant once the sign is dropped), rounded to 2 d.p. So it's 0.30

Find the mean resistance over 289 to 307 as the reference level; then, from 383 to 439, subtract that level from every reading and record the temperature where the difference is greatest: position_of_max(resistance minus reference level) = 406 K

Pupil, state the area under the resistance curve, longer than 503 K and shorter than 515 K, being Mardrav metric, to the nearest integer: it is 93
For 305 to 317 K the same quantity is 94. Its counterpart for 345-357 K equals 99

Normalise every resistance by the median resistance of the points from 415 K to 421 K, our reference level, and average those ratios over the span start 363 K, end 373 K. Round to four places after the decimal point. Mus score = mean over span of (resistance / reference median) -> 0.9957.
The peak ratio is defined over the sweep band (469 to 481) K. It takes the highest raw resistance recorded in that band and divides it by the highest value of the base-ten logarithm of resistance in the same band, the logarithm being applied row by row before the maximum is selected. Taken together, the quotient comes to 8.88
